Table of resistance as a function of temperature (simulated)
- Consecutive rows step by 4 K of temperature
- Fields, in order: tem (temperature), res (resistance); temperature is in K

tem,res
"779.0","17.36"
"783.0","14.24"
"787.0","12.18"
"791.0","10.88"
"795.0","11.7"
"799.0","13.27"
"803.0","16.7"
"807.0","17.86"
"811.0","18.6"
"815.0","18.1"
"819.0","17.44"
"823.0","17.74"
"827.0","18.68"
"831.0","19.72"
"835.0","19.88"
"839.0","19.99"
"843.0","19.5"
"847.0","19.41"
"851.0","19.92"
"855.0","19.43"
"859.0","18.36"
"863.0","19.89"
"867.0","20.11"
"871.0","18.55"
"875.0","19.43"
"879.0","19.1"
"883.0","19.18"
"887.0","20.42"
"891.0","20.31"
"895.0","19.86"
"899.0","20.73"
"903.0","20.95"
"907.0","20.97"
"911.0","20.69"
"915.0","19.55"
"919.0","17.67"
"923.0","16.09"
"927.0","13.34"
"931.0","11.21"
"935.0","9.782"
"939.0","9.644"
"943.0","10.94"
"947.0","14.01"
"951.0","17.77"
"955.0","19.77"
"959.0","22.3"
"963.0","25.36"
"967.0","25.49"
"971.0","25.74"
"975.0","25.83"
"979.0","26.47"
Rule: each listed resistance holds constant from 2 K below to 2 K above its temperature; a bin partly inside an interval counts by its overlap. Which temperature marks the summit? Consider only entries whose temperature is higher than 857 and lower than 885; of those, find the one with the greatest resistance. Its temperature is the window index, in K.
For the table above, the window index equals 867.0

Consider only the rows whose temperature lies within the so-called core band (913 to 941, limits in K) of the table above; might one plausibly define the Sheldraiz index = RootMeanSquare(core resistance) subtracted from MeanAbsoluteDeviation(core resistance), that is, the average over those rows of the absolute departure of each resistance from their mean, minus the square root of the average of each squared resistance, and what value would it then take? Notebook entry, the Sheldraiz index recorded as -11.1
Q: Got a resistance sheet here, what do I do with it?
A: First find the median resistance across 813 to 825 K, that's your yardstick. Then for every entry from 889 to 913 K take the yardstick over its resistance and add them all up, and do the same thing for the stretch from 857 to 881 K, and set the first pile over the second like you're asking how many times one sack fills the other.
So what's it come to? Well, 0.9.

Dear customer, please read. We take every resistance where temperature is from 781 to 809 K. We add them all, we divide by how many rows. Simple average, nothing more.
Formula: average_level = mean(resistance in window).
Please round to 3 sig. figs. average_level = 13.8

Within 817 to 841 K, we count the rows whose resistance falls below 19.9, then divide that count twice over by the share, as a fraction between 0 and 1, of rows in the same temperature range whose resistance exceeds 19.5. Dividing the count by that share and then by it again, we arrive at 20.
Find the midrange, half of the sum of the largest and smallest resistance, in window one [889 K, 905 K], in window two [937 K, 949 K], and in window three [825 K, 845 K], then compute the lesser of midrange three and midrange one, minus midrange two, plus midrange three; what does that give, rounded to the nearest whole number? 27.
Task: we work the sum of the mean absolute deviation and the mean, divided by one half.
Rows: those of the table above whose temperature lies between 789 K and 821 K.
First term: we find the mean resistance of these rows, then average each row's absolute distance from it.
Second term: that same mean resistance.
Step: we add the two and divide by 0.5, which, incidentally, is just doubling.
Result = 37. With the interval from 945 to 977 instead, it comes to 51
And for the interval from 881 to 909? 42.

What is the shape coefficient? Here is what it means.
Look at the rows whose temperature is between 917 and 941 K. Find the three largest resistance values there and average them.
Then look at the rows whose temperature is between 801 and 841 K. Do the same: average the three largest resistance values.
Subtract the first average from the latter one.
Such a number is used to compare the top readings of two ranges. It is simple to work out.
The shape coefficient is 4.2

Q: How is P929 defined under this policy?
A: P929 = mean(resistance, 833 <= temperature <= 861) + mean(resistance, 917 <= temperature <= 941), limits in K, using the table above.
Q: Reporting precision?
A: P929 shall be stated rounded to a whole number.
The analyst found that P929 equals 32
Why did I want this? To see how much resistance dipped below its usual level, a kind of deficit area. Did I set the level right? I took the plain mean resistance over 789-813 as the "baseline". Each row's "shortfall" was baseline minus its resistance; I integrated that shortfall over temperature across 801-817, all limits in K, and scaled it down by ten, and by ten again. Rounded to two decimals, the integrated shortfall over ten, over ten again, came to -0.48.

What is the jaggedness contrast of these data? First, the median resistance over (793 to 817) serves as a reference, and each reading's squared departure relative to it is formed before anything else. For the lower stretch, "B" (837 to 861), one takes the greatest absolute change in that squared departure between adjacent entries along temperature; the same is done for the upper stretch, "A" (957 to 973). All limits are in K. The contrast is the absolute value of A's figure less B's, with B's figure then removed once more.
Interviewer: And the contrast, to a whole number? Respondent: 33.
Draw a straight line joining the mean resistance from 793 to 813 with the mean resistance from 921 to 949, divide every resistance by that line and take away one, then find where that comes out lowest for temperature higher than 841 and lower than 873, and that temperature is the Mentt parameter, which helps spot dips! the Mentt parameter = 859.0 K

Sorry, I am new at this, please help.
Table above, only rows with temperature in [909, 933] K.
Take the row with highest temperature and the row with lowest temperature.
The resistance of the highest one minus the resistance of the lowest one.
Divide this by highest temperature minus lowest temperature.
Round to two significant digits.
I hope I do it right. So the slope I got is -0.47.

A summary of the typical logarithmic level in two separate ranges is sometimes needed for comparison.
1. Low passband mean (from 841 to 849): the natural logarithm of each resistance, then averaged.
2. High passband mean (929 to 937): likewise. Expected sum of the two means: 5.32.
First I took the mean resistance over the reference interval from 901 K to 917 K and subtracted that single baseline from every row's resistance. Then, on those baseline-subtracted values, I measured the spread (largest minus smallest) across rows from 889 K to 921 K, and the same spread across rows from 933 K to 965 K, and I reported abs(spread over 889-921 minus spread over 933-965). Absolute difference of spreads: 12.4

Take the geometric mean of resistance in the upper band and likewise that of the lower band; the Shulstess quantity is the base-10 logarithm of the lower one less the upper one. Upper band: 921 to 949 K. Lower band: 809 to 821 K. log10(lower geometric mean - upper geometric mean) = 0.78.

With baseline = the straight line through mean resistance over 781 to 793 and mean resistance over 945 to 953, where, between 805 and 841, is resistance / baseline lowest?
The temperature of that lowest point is 819.0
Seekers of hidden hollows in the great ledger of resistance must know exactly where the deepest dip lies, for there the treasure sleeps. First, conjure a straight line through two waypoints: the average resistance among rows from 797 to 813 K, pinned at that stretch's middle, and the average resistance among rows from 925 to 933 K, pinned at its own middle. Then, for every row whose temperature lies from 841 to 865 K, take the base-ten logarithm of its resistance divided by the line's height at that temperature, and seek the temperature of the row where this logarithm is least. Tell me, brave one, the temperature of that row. 859.0 K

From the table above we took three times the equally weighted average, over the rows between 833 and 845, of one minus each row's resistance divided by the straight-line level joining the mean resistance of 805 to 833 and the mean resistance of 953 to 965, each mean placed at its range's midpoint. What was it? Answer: -0.14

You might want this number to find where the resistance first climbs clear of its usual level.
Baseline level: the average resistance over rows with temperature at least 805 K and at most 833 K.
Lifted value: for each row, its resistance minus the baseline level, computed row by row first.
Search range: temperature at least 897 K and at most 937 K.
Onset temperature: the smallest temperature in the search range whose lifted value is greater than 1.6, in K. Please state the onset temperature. 899.0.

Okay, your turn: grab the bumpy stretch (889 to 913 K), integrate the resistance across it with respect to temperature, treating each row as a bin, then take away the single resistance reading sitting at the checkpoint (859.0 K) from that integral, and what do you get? 476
